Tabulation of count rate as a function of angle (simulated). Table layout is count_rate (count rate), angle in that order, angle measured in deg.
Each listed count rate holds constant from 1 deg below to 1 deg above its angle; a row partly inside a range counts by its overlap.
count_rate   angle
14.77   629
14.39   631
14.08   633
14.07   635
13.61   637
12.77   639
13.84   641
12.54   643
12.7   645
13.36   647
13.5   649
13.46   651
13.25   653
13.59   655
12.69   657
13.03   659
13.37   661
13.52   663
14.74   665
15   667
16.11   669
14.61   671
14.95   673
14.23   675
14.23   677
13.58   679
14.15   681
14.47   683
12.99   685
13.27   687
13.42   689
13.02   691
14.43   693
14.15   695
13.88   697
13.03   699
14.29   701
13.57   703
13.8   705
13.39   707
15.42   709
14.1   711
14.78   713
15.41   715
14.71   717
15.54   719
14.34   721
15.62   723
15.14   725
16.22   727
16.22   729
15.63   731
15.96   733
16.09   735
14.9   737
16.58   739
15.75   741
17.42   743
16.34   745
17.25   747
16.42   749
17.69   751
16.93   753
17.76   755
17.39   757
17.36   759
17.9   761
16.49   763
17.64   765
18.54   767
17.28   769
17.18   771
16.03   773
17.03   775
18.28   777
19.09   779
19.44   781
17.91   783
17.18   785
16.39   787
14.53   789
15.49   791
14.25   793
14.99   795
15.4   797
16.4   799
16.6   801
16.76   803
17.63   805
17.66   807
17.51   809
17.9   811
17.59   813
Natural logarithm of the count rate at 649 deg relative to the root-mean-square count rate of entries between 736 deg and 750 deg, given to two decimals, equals -0.19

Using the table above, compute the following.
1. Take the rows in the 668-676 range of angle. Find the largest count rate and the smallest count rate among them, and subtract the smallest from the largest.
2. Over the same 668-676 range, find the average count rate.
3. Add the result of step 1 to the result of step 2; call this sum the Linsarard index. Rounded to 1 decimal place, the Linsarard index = 16.9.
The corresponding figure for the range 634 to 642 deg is 14.9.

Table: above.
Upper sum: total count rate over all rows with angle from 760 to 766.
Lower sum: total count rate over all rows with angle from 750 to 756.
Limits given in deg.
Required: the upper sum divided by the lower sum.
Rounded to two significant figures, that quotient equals 0.99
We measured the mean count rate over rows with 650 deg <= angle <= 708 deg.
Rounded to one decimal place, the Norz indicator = 13.9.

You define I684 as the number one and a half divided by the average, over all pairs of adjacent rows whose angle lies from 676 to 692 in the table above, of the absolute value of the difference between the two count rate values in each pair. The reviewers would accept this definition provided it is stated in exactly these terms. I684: 2.7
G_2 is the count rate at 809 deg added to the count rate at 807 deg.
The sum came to 35.2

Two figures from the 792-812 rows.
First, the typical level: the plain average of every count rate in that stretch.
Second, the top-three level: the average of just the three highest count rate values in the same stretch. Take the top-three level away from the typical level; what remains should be -1.2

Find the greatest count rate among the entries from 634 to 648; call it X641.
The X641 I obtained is 14.07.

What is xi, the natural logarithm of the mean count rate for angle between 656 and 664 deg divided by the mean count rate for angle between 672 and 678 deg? -0.10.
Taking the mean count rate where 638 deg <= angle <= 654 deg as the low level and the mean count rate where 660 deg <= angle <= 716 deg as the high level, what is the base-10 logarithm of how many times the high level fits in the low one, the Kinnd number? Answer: -0.031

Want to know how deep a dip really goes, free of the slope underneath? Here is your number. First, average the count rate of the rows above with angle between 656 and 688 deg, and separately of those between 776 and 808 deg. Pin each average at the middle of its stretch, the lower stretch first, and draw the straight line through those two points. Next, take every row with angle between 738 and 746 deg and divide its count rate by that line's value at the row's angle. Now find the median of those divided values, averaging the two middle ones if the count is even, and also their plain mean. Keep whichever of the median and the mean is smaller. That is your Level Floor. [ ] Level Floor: 1.05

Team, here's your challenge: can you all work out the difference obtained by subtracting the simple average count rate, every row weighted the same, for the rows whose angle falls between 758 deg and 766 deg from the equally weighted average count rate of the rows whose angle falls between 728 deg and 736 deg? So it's -1.4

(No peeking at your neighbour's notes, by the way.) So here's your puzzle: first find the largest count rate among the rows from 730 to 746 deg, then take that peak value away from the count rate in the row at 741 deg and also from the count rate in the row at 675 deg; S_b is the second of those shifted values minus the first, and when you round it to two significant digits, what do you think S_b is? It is -1.5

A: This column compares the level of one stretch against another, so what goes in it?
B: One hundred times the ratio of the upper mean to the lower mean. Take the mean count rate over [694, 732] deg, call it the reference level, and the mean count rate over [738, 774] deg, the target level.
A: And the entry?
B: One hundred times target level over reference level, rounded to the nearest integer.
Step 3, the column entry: 116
